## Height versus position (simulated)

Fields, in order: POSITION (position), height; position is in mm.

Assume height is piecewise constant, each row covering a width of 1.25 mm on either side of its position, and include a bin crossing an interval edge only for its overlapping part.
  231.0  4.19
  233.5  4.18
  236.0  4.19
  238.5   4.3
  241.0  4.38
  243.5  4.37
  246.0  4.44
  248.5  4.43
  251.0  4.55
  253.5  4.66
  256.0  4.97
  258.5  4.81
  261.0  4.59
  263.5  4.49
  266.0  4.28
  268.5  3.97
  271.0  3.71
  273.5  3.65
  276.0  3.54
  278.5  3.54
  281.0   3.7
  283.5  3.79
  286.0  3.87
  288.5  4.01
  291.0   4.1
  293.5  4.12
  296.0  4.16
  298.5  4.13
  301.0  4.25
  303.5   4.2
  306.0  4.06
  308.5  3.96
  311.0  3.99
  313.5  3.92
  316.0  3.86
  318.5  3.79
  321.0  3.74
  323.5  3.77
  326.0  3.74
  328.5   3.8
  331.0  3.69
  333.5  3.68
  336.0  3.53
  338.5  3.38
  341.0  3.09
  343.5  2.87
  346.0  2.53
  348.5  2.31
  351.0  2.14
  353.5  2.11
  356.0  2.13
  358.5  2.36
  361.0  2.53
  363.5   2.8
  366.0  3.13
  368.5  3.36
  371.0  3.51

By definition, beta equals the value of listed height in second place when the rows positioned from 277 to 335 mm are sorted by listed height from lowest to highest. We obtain 3.68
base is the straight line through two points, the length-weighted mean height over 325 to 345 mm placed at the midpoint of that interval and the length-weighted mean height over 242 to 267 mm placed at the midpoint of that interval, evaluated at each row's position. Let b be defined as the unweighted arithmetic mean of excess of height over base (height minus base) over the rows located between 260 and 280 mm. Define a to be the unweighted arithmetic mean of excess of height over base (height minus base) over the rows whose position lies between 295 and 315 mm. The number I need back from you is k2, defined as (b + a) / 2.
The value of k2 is -0.08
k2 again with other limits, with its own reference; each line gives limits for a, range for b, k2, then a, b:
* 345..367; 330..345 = -0.39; -0.7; -0.05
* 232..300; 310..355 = -0.19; -0.2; -0.17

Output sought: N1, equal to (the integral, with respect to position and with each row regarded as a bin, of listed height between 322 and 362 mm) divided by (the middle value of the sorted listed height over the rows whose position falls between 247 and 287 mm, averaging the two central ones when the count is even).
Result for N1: 29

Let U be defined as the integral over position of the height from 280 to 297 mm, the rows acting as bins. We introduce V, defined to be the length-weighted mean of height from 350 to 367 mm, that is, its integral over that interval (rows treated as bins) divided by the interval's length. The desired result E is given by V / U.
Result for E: 0.036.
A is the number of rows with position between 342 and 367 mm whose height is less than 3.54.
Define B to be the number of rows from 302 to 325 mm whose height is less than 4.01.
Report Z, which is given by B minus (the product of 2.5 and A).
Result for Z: -18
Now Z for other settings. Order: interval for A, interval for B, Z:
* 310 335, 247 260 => 0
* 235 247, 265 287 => 8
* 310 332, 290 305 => 0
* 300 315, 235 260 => 0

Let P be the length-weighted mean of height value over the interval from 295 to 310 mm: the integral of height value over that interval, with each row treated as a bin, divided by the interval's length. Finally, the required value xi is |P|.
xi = 4.1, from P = 4.1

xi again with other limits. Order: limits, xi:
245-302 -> 4.2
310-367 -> 3.2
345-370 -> 2.5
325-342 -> 3.6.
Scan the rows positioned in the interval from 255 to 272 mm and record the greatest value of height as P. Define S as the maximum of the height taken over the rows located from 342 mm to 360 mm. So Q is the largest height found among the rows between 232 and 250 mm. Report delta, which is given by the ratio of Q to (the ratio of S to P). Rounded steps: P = 4.97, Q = 4.44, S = 2.87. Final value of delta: 7.7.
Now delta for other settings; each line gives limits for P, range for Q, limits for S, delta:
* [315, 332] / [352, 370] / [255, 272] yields 2.6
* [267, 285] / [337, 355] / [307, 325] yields 3.4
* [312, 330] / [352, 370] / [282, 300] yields 3.2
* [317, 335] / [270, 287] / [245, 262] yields 3.0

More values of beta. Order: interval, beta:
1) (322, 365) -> 2.13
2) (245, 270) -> 4.28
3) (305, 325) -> 3.77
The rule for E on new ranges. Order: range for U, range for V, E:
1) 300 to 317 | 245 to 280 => 0.062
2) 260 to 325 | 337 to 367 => 0.010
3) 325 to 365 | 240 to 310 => 0.036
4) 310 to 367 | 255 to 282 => 0.023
